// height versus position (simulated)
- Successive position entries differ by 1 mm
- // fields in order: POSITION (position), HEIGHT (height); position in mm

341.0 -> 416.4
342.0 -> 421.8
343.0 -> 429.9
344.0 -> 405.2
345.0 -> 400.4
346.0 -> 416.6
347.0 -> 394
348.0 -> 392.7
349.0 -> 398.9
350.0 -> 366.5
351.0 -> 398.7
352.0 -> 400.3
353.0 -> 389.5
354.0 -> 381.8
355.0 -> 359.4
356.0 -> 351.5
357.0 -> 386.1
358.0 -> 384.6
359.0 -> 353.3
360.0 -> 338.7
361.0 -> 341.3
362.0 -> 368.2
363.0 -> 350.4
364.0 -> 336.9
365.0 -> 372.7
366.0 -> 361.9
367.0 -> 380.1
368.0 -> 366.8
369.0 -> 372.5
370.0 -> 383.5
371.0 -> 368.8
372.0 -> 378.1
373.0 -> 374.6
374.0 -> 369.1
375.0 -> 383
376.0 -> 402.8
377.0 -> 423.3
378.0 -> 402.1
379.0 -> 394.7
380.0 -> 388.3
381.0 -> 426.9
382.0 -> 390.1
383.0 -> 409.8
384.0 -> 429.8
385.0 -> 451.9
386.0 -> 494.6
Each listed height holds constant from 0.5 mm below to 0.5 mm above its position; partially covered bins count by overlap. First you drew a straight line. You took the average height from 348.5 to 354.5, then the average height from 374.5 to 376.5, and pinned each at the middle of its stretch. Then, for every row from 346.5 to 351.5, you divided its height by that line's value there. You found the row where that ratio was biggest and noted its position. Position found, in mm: 349.0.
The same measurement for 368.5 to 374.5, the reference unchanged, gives 370.0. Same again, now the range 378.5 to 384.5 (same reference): 384.0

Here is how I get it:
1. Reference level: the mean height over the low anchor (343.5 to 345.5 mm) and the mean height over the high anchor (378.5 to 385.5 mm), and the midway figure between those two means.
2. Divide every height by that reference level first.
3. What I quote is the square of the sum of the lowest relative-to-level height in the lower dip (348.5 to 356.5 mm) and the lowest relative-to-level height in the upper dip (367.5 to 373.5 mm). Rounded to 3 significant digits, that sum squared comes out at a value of 3.10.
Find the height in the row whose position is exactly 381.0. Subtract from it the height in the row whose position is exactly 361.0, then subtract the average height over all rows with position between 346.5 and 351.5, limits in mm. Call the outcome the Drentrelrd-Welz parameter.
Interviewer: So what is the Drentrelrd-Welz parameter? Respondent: -305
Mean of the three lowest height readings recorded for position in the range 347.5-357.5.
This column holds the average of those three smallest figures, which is 359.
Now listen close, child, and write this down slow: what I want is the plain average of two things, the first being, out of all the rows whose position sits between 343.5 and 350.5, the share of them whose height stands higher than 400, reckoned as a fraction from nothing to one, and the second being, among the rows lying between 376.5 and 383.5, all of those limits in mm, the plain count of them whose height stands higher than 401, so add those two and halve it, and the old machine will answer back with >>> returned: 2.2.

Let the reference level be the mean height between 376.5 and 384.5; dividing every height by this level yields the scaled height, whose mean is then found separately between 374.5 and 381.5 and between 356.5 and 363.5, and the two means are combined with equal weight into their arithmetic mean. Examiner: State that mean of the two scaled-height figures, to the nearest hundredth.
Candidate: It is 0.94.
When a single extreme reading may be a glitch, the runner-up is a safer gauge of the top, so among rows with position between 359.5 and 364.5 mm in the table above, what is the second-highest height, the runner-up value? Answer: 350.4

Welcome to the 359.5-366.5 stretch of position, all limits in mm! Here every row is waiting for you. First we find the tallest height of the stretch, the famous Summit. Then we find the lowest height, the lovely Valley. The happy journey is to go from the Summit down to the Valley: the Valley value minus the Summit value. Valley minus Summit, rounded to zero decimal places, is -36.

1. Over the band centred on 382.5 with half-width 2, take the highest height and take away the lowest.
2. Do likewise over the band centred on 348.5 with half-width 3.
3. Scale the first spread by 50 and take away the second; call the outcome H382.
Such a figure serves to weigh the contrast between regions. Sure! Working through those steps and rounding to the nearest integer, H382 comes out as 1935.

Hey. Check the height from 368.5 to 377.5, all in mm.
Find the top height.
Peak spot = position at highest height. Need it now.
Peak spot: 377.0 mm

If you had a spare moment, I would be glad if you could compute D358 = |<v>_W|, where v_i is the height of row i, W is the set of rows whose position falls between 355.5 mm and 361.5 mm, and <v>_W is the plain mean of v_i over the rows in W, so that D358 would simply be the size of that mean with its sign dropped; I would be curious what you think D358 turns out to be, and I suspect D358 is 359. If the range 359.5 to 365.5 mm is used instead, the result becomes 351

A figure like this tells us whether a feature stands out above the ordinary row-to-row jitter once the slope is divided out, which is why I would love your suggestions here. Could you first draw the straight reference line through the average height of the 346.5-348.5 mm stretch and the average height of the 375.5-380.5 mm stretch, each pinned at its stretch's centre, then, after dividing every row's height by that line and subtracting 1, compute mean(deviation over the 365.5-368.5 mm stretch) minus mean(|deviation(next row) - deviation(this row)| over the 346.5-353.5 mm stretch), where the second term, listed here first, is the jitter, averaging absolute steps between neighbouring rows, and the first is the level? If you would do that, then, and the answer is -0.11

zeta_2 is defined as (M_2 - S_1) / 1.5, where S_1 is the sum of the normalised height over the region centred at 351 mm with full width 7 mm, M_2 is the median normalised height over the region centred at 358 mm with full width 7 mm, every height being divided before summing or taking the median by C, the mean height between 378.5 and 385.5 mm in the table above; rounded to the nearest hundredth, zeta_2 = -3.83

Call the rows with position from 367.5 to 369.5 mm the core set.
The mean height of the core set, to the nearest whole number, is 370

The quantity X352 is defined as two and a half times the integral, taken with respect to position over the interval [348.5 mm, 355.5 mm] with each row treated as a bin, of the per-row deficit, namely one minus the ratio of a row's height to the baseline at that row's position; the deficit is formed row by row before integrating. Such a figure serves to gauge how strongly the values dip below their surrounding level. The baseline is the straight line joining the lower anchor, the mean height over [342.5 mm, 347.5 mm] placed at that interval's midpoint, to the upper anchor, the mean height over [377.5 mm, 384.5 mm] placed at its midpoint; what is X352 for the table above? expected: 1.0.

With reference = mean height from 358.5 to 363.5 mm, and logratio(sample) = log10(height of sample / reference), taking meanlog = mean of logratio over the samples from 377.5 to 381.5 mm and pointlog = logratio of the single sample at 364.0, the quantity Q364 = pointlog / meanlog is -0.3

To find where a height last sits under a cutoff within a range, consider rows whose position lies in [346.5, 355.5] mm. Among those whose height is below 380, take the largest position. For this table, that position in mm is 355.0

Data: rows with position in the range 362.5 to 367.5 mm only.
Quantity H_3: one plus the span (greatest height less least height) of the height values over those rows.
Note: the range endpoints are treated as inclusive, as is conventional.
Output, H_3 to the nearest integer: 44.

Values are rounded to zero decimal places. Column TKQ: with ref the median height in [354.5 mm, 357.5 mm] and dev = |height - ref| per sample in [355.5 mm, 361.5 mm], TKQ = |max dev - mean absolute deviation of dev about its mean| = 20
